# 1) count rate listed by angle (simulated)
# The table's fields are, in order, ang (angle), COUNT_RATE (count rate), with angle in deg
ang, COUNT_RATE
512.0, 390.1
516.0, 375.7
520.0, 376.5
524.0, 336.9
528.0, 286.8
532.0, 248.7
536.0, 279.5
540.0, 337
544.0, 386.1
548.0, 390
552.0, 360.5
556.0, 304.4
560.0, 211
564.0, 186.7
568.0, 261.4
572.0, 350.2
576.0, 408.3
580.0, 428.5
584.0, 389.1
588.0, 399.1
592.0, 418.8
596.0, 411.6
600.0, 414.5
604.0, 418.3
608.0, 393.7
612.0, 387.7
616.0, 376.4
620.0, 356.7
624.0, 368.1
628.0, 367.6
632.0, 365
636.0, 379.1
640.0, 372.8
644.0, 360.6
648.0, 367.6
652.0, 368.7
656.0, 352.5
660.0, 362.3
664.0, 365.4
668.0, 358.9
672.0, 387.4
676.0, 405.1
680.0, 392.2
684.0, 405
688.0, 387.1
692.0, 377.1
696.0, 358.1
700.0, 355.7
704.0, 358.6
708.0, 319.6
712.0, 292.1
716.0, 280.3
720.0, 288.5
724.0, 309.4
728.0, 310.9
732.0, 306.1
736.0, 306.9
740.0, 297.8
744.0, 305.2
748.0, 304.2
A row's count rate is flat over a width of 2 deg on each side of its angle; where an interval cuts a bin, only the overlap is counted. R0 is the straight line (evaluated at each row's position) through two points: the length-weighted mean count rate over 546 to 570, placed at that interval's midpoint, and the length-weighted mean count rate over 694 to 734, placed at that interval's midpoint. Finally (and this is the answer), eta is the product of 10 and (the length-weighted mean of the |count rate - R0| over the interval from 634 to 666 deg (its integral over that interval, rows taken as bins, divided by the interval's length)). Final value 614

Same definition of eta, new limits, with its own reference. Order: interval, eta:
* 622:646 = 675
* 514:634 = 798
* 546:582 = 802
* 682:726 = 424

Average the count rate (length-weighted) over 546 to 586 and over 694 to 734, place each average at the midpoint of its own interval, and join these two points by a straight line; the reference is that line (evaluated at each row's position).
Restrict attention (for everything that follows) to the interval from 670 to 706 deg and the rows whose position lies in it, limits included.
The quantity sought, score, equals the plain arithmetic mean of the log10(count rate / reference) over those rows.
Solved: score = 0.08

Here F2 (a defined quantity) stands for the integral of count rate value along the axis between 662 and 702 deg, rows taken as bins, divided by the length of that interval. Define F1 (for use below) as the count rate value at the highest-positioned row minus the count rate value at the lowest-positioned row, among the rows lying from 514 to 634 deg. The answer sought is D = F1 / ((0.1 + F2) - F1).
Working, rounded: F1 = -11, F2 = 379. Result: 0.0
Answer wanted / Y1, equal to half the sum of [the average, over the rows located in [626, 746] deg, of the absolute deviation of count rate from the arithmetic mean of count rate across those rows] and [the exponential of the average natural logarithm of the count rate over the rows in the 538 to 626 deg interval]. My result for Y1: 193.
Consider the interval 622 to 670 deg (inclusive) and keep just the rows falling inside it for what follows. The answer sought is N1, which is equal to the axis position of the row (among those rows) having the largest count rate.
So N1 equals 636.0 deg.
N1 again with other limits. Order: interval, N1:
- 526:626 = 580.0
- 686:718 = 688.0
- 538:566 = 548.0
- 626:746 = 676.0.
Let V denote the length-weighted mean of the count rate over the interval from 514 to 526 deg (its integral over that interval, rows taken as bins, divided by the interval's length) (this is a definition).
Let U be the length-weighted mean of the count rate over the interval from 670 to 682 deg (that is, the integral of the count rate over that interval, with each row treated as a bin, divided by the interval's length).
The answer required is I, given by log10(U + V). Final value 2.88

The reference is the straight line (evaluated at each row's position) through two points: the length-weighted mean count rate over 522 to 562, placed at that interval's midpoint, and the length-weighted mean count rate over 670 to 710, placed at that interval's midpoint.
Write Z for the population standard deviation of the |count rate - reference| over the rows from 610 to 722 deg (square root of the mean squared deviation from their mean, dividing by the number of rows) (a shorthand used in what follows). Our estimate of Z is 28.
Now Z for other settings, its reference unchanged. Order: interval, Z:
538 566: 41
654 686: 13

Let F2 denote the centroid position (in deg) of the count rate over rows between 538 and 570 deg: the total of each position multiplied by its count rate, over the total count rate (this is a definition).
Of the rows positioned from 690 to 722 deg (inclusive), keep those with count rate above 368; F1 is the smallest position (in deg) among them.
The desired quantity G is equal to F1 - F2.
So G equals 139.7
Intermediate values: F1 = 692.0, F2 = 552.3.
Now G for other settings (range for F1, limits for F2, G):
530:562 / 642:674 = -114.1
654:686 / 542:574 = 115.2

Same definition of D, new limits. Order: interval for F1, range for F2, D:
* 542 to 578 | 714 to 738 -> 0.1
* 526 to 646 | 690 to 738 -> 0.3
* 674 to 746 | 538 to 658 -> -0.2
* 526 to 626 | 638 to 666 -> 0.3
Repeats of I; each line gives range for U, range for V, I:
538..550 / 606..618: 2.88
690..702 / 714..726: 2.82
